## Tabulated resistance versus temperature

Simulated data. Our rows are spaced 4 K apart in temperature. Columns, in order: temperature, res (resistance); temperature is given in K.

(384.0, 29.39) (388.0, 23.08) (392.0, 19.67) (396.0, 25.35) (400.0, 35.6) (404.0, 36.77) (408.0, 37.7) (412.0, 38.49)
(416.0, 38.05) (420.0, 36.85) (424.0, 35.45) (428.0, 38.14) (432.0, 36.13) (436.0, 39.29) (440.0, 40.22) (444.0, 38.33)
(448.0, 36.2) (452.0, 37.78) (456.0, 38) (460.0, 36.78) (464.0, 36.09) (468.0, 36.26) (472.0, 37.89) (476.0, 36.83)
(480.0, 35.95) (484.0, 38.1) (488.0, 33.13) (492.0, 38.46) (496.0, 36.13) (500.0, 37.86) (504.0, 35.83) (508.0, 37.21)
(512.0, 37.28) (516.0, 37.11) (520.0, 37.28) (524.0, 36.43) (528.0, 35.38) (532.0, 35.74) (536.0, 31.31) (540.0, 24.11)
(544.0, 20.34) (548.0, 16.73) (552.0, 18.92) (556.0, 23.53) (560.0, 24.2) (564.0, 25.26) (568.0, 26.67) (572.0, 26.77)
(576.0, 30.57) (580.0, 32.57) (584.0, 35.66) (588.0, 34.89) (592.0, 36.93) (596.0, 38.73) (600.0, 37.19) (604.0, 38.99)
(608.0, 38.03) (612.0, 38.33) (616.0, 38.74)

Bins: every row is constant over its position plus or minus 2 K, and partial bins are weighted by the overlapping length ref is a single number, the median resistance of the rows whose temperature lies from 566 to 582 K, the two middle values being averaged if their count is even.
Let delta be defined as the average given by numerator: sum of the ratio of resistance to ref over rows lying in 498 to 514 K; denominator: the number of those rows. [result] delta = 1.29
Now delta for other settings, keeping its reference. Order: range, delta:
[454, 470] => 1.28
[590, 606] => 1.32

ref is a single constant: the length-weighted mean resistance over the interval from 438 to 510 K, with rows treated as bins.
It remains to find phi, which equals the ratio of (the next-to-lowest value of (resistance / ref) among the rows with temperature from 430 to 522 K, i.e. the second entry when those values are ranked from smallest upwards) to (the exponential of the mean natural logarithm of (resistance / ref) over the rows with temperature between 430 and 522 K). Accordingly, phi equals 0.97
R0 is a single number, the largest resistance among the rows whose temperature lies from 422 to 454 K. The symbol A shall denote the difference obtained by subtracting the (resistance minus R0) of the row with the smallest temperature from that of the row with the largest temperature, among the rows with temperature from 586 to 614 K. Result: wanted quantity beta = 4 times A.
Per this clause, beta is 14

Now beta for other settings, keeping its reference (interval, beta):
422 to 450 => 3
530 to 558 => -49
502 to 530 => -2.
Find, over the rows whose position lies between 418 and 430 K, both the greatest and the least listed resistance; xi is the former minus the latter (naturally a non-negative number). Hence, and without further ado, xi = 3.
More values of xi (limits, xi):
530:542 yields 12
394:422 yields 13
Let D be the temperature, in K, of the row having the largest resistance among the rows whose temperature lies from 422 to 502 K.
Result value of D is 440.0 K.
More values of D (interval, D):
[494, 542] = 500.0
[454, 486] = 484.0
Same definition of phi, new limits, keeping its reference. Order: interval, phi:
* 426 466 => 0.96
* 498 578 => 0.65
